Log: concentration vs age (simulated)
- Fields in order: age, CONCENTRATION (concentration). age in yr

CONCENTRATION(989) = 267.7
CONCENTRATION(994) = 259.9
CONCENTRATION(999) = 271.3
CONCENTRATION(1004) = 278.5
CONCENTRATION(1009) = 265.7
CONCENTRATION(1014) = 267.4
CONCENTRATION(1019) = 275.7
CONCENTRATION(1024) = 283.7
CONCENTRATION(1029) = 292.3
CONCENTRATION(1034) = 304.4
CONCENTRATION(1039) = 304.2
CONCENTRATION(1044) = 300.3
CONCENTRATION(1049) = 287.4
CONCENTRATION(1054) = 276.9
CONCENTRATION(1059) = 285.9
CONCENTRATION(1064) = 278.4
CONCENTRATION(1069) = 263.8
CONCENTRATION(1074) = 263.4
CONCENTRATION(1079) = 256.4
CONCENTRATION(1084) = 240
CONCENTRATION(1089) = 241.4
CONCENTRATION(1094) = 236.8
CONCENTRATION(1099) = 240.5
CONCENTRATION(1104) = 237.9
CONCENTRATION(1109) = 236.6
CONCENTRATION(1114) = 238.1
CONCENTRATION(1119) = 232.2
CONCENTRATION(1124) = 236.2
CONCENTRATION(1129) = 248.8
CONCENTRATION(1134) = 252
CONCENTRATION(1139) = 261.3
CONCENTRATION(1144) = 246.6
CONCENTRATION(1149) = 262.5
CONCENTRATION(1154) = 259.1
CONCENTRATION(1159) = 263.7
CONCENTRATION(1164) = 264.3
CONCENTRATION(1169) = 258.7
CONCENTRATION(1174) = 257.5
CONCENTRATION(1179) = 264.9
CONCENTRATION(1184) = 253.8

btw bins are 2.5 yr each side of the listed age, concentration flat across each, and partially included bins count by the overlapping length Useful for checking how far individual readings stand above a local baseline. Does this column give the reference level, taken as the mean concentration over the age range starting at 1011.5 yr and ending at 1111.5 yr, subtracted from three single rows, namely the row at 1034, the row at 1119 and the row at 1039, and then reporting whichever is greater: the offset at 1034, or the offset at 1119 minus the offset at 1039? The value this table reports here 36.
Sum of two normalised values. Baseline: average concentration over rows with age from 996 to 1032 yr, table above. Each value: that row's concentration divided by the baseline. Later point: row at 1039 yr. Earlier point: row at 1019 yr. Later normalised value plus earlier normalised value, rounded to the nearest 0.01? 2.10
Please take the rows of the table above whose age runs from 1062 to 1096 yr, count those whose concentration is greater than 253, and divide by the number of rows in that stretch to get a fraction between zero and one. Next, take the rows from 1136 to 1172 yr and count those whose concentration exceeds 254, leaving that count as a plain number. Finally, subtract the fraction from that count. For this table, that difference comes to 5.4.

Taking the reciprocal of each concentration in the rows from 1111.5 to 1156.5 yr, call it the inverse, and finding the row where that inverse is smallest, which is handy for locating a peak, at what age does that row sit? 1149 yr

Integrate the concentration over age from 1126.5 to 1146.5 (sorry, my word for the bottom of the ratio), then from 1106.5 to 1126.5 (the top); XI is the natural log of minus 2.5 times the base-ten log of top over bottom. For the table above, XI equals -2.6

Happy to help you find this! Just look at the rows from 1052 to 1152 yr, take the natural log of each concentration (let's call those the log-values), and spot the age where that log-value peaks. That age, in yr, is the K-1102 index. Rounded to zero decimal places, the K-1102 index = 1059 yr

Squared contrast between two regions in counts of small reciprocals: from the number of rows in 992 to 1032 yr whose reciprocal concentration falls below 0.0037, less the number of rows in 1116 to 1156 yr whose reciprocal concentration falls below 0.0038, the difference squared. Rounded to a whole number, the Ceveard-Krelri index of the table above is 25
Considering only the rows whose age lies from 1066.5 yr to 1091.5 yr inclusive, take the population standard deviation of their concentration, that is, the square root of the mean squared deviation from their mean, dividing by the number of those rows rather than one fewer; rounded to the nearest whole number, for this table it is 10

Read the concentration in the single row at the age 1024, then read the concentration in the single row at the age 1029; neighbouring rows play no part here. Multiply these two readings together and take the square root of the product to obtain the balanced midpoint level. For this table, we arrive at 288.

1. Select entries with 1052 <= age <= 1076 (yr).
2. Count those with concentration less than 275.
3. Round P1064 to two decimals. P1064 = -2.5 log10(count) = -0.75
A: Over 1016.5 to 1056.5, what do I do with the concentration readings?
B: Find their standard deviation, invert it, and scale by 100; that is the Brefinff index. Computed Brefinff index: 9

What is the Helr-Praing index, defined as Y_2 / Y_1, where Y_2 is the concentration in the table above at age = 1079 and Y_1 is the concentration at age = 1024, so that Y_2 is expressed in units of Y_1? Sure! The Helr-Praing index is 0.90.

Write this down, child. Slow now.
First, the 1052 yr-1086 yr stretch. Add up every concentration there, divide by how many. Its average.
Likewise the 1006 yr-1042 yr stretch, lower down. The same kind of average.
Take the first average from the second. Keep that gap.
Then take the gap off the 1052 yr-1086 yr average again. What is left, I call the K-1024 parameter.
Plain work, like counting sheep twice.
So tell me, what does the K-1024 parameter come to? 248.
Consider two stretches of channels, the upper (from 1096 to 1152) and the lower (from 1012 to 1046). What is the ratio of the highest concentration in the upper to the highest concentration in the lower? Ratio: 0.862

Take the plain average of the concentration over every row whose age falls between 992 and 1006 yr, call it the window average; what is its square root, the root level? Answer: 16.4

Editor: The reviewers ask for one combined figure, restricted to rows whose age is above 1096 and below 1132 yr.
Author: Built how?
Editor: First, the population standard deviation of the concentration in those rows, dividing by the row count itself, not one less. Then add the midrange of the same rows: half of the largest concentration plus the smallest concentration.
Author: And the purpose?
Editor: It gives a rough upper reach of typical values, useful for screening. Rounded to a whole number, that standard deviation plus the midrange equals 245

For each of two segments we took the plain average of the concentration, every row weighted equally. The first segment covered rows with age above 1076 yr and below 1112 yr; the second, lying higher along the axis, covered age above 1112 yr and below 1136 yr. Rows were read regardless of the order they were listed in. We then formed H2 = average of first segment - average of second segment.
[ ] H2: 0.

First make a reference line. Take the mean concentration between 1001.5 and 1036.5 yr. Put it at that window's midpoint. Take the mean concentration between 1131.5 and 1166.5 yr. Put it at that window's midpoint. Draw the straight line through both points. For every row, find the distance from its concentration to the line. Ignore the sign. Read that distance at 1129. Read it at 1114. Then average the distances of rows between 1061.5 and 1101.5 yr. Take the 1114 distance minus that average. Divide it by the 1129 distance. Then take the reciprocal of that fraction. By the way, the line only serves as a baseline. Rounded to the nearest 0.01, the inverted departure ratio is 1.74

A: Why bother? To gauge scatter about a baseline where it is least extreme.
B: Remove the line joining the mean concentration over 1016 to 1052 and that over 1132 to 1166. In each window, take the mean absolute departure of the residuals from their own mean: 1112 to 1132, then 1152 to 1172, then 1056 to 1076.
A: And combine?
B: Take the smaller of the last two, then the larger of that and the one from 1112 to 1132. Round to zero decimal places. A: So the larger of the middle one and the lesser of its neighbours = 6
